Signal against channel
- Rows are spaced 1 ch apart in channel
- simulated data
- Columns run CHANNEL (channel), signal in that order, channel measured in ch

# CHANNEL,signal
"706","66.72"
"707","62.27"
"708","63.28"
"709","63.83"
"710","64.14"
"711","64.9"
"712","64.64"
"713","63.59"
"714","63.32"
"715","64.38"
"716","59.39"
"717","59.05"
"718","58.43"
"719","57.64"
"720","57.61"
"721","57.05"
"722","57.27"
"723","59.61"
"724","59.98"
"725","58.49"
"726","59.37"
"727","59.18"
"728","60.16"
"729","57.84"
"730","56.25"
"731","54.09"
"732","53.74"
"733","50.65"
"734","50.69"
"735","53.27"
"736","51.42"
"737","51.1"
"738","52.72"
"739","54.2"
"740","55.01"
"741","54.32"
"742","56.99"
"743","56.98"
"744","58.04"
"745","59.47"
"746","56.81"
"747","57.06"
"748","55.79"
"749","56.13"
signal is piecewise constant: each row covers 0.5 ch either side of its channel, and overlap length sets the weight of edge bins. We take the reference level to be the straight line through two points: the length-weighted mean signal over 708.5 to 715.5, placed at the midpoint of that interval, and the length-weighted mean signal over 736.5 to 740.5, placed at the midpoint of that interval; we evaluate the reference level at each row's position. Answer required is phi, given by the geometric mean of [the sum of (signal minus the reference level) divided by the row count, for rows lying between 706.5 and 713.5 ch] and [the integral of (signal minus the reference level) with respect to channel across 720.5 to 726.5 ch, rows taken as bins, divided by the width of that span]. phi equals 0.9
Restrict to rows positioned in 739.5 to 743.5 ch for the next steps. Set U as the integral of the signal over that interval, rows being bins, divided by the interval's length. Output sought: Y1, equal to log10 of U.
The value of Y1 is 1.75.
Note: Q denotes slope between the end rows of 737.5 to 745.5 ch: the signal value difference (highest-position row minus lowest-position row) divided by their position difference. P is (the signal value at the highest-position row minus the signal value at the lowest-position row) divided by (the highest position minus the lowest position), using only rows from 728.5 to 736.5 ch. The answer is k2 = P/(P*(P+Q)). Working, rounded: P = -0.9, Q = 1.0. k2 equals 21.2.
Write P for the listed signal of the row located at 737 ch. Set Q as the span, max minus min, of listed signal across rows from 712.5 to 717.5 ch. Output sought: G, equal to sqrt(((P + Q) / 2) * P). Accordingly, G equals 38.0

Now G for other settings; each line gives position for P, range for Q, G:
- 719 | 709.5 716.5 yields 42.7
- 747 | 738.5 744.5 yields 41.7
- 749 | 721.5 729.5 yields 40.7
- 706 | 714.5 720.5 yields 49.5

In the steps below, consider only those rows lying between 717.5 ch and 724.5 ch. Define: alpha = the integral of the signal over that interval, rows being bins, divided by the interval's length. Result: 58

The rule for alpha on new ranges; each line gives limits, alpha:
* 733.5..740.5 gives 53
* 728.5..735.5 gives 54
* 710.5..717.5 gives 63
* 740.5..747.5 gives 57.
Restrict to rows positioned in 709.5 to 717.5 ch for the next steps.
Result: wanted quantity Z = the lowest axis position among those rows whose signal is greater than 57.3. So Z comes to 710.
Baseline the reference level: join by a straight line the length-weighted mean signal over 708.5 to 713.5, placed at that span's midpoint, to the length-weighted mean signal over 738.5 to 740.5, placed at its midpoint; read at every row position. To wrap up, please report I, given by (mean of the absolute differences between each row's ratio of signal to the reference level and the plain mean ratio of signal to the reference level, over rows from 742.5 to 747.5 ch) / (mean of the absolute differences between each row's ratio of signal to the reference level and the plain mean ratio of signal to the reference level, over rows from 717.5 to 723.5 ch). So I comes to 1.1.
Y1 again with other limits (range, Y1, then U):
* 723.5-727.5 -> 1.77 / 59.3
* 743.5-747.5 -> 1.76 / 57.8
